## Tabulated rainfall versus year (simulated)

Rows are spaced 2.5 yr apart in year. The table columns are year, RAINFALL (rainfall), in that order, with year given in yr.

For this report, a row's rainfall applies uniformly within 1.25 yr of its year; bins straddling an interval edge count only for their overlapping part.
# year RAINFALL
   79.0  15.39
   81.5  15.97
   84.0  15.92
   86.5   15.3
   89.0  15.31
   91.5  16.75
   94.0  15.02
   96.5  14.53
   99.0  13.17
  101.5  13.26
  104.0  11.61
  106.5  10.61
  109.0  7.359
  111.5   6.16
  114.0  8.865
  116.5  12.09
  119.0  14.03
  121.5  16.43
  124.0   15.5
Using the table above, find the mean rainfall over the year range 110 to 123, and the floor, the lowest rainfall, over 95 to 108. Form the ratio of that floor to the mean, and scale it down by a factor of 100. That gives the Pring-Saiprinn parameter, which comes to 0.0092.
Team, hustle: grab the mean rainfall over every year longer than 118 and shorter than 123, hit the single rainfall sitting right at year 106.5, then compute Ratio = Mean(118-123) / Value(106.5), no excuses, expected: 1.44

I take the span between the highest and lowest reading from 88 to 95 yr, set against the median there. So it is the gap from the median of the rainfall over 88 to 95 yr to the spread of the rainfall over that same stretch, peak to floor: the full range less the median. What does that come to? -14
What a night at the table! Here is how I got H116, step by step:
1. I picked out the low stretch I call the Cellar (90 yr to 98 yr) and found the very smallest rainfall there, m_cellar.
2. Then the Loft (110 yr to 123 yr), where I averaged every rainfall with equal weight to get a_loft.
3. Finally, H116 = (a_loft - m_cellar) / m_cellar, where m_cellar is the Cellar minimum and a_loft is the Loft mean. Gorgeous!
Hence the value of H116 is -0.208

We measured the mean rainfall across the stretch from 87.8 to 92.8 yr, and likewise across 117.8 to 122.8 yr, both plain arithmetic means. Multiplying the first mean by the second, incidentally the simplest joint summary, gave 244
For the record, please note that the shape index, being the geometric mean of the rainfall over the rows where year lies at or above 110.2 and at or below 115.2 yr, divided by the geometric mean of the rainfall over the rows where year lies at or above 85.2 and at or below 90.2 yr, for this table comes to 0.48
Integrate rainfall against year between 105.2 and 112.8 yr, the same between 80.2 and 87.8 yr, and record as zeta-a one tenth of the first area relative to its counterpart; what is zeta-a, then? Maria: 0.051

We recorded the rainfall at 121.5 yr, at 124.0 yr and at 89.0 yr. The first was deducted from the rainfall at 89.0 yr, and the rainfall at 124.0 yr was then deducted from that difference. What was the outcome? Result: -16.6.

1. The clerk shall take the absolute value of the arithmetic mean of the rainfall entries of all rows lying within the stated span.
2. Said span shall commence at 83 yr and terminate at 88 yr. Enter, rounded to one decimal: 15.6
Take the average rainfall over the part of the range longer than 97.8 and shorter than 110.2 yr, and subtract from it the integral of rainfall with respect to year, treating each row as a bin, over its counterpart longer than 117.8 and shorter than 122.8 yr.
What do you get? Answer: -65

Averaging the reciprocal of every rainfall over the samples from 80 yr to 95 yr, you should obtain 0.064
